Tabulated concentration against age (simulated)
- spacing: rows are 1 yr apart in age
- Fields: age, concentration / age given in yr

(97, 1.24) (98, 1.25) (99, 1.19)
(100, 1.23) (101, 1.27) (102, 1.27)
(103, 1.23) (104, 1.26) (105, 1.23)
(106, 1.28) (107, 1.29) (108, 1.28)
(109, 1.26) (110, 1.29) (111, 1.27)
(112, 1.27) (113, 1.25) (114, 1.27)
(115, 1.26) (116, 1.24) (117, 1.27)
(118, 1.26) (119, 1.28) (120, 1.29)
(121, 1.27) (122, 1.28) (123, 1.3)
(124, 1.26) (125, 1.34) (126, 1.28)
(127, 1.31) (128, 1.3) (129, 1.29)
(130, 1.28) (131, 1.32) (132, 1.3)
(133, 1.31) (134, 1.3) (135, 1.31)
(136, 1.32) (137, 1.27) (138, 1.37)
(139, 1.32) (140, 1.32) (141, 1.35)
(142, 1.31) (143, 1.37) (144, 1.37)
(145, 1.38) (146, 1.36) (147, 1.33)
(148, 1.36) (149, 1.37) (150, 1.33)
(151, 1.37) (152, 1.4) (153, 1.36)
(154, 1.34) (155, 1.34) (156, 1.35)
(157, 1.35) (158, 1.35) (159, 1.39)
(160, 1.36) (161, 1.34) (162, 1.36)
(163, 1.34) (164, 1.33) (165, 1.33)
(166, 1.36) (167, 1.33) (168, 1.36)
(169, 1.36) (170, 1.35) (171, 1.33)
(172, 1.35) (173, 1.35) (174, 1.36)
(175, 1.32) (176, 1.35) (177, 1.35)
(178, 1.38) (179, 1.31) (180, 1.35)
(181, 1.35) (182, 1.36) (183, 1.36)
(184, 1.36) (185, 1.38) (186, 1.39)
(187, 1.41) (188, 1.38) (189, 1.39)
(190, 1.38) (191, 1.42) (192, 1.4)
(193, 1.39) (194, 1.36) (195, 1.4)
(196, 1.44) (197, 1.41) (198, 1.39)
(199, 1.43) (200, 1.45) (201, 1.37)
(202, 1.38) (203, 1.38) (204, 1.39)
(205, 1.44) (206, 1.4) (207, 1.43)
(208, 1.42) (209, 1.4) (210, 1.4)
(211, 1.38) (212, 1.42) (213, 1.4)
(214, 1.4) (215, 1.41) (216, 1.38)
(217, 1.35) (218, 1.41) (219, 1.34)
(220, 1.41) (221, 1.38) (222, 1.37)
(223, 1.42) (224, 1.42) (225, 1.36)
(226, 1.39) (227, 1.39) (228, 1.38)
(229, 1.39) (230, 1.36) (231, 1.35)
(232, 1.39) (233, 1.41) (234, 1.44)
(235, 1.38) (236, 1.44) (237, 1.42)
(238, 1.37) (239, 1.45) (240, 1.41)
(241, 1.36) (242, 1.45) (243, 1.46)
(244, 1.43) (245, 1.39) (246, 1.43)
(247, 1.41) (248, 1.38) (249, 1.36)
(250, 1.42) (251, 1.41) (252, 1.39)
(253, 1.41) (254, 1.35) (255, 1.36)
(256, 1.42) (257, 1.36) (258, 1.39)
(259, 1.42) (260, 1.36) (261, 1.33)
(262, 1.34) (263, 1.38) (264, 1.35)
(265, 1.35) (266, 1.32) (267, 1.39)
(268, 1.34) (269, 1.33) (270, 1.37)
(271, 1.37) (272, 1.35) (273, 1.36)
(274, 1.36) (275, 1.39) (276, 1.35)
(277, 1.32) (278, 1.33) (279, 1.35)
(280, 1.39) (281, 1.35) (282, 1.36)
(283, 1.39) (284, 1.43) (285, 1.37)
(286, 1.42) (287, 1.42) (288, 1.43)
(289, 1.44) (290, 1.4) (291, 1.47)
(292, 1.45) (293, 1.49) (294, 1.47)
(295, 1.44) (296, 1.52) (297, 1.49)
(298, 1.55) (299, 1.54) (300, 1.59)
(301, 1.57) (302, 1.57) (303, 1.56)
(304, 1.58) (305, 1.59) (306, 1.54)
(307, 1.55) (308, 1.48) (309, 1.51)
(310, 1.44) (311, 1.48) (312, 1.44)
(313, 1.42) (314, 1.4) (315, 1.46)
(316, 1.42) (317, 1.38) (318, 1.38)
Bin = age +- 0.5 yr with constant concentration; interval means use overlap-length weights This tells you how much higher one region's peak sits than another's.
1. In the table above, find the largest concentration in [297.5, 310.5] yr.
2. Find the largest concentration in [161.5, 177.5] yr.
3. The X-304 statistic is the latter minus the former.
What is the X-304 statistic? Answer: -0.23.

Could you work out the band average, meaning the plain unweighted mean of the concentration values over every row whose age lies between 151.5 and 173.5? 1.35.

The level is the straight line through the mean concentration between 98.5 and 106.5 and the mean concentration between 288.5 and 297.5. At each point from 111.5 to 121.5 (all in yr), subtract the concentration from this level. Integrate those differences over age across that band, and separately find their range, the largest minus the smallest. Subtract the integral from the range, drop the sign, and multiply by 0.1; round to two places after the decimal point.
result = 0.01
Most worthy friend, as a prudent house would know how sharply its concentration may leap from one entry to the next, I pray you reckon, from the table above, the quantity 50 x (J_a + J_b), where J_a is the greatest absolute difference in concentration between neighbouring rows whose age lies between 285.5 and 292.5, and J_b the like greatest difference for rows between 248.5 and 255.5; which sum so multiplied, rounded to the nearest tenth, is 6.5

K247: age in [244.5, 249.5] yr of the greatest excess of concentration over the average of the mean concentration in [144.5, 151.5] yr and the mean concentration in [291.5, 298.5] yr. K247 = 246 yr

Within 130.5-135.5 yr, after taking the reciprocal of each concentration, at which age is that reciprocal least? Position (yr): 131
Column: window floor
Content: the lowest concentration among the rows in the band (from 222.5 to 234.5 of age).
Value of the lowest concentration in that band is 1.35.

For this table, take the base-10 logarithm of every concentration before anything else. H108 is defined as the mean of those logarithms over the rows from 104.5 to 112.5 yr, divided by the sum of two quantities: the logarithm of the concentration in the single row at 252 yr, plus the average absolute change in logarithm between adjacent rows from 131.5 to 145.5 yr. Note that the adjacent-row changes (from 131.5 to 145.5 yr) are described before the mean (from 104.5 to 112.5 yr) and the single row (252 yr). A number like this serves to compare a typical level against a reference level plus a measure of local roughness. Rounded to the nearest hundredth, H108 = 0.68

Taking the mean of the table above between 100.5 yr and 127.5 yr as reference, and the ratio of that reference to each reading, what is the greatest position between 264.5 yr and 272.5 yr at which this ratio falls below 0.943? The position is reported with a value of 272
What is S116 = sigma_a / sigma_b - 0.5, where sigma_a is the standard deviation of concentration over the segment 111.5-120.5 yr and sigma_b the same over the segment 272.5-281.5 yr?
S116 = 0.14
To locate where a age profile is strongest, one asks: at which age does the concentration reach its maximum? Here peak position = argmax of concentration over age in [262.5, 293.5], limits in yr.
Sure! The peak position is 293 yr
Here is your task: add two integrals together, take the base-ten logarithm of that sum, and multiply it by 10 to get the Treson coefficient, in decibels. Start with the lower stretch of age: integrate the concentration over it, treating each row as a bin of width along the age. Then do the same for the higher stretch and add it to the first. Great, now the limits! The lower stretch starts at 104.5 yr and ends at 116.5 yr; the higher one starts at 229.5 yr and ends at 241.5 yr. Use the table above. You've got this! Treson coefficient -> 15.05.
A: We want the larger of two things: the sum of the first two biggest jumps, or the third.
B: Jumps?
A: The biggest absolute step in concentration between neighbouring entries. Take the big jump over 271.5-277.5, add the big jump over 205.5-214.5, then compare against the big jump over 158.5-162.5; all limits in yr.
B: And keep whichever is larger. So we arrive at 0.080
